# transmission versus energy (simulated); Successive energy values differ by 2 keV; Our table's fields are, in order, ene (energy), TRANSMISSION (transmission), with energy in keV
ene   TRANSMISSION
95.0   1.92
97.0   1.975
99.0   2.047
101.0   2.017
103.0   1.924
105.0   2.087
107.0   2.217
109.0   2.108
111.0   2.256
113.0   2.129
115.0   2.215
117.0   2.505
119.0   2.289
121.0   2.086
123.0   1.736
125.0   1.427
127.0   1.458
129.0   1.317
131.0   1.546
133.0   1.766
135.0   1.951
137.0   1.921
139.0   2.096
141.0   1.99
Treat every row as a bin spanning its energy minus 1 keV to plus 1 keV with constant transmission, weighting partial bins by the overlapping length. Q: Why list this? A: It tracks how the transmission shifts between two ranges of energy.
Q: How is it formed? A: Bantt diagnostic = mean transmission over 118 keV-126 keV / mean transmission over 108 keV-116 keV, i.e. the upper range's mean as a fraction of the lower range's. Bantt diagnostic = 0.87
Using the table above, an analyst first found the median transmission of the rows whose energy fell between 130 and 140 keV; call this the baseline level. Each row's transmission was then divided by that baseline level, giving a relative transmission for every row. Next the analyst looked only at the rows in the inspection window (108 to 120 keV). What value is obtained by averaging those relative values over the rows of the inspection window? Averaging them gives 1.17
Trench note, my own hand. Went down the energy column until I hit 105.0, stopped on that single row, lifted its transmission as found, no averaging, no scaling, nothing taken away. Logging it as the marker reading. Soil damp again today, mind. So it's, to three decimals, 2.087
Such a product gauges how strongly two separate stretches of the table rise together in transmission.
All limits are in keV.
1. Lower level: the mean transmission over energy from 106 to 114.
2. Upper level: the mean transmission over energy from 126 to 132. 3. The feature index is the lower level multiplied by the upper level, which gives 3.1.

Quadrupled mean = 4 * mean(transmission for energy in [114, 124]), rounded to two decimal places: 8.66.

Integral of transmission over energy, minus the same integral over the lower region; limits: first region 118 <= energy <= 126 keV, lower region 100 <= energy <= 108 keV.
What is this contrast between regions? -1.4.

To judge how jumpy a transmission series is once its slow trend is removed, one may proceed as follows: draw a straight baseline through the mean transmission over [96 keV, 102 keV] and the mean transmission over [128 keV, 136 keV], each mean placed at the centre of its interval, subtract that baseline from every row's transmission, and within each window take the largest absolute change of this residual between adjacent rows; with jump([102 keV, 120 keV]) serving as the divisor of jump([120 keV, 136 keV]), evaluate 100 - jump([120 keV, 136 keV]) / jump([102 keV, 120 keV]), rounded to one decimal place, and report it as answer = 99.0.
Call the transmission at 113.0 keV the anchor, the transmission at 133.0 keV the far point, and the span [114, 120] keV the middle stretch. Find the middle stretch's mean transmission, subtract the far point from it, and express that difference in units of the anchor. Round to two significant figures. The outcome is 0.27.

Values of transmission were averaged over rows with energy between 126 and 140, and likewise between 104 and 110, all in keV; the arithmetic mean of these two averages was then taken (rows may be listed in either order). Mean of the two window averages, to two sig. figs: 1.9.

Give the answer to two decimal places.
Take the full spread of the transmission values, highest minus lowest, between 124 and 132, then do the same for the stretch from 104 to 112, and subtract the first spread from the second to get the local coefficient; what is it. -0.06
